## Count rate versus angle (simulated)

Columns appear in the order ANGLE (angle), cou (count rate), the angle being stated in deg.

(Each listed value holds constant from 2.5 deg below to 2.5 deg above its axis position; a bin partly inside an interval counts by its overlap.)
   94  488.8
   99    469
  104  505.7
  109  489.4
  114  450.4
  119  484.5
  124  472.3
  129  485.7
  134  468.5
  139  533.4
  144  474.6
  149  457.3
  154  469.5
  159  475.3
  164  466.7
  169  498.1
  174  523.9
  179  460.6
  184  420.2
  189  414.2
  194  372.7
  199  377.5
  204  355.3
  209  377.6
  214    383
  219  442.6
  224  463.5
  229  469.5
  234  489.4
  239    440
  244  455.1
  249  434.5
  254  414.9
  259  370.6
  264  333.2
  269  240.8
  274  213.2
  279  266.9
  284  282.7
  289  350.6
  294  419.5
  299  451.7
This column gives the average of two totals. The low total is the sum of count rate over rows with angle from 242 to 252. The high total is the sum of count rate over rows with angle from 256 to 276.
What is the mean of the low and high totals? 1024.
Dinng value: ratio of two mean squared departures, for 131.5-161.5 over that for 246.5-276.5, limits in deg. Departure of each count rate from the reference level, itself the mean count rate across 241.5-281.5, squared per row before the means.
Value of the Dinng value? 2.9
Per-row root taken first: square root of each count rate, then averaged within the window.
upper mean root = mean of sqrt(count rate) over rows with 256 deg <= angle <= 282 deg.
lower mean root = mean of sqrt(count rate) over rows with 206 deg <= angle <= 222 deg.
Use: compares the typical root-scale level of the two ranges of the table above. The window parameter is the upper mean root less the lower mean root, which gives -3.2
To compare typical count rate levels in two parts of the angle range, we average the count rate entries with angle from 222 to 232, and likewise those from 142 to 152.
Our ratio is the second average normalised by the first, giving 1.00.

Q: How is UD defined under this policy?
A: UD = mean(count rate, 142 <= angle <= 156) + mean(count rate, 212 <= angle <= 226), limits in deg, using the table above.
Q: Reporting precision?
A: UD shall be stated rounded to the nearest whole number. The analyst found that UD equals 897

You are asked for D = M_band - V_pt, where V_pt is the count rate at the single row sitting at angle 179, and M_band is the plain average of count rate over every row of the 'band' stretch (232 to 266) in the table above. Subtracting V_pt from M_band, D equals -41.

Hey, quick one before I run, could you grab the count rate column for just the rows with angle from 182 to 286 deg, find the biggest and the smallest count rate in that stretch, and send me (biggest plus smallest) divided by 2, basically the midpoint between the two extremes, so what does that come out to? 351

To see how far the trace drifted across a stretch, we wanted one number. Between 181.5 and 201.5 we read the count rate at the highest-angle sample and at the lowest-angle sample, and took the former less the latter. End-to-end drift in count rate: -43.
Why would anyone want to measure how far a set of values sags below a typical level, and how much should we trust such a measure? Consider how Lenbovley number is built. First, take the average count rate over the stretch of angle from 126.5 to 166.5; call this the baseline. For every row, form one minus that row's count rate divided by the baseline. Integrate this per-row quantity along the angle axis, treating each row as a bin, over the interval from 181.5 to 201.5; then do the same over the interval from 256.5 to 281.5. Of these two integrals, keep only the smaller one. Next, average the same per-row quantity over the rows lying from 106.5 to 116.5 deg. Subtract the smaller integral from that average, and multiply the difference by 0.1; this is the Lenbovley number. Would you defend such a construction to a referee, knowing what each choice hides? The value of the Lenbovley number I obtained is -0.34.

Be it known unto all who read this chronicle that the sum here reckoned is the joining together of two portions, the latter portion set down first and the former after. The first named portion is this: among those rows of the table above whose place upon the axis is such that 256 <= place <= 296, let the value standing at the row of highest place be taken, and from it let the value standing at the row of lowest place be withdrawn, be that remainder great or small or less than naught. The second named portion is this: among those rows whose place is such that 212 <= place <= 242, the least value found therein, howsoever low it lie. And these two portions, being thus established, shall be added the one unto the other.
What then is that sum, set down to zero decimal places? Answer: 432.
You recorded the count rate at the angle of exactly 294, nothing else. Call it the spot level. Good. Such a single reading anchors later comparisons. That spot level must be 419.5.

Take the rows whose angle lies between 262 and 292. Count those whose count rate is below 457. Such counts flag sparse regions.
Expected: 6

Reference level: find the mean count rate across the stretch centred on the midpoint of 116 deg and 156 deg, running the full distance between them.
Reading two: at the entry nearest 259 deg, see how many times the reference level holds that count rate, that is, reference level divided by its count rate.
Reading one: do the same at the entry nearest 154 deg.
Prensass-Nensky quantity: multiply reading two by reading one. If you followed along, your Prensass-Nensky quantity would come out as 1.33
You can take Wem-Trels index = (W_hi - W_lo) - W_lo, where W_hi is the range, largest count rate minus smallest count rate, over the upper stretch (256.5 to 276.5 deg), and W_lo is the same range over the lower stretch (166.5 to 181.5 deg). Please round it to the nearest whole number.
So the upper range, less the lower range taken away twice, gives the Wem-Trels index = 31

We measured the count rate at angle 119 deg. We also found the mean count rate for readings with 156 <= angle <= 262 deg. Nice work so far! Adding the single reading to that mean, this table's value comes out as 918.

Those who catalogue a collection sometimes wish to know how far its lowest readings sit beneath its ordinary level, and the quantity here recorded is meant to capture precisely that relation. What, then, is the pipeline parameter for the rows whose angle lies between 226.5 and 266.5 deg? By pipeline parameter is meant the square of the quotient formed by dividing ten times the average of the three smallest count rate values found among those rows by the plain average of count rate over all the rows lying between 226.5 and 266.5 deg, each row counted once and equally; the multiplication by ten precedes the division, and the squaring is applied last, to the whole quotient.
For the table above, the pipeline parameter 77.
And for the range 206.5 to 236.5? 84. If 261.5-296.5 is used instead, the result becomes 64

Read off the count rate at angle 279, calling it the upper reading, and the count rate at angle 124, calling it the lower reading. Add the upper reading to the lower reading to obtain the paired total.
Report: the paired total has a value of 739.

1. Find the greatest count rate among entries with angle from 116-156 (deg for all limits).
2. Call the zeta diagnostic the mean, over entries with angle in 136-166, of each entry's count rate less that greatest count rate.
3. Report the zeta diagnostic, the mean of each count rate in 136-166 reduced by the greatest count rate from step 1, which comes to -54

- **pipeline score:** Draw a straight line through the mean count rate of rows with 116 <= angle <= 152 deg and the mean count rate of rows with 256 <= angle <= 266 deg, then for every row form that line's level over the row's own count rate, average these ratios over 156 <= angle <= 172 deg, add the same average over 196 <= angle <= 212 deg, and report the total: 2.05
